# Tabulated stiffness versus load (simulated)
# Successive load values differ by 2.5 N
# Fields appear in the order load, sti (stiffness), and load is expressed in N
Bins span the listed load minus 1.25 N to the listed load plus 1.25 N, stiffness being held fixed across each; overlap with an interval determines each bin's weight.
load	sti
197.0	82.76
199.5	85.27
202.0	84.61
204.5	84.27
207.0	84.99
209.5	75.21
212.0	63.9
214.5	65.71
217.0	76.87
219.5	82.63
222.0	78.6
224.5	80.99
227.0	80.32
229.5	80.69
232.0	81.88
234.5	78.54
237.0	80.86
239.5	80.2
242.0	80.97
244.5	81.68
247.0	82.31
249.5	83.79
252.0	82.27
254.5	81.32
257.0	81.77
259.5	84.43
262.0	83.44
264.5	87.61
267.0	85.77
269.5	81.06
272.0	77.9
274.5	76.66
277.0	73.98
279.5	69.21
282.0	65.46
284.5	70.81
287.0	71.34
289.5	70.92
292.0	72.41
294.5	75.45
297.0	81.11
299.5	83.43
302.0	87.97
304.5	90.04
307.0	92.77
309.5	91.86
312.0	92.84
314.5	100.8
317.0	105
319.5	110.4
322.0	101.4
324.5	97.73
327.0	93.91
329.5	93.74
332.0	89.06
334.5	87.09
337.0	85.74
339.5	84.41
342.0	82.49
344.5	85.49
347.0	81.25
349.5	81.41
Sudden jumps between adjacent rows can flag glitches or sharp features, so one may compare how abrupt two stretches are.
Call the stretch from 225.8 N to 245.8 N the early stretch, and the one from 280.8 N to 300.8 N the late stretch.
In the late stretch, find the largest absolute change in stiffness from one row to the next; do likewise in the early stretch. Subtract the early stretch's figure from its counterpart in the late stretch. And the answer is 2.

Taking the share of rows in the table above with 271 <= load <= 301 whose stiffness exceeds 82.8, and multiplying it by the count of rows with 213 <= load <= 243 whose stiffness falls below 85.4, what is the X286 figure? 1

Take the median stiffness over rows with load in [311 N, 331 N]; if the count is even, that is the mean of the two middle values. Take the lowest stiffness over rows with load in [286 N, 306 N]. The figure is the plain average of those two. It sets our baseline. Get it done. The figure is 85.1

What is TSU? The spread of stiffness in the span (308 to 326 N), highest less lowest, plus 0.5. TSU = 19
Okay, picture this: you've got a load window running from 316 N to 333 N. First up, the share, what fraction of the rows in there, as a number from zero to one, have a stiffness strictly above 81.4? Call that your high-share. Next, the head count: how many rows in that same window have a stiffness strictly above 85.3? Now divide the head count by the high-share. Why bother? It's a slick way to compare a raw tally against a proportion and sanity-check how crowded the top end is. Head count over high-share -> 7.0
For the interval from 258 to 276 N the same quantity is 3.5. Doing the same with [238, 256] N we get 0.0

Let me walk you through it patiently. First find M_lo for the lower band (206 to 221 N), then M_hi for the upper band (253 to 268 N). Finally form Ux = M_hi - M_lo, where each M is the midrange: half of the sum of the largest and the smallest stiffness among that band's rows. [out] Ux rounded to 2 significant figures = 10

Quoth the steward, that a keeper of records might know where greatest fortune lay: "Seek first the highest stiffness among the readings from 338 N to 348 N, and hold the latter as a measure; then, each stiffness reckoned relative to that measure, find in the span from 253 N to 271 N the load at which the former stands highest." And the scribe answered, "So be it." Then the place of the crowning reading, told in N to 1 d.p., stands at 264.5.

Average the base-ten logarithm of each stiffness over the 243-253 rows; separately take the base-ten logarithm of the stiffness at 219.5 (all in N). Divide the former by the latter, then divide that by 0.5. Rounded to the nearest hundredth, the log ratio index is 2.00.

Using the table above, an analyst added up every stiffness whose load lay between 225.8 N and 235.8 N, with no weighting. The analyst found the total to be 321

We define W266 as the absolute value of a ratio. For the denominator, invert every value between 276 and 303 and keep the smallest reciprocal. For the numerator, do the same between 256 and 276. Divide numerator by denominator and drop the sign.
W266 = 1.0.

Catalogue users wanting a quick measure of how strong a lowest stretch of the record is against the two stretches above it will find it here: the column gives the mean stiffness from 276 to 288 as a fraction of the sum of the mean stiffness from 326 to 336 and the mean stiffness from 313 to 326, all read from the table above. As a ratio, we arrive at 0.36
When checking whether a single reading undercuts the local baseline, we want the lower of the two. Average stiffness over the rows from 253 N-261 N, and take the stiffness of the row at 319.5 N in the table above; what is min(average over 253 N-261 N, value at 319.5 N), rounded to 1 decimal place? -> 82.5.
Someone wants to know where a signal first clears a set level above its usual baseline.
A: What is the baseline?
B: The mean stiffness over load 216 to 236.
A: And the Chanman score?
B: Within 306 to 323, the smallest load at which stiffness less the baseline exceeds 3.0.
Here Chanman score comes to 307.0 N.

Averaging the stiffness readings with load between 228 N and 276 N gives 82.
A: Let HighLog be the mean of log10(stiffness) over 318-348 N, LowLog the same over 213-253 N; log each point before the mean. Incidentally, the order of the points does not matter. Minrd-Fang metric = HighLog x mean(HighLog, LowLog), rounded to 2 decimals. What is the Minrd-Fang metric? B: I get 3.78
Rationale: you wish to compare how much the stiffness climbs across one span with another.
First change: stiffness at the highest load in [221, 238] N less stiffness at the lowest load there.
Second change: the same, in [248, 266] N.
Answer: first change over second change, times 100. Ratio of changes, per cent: 59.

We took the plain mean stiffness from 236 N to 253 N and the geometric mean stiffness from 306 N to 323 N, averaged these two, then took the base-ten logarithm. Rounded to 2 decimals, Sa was 1.96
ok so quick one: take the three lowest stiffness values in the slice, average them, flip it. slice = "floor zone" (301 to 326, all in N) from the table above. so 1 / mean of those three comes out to 0.0111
